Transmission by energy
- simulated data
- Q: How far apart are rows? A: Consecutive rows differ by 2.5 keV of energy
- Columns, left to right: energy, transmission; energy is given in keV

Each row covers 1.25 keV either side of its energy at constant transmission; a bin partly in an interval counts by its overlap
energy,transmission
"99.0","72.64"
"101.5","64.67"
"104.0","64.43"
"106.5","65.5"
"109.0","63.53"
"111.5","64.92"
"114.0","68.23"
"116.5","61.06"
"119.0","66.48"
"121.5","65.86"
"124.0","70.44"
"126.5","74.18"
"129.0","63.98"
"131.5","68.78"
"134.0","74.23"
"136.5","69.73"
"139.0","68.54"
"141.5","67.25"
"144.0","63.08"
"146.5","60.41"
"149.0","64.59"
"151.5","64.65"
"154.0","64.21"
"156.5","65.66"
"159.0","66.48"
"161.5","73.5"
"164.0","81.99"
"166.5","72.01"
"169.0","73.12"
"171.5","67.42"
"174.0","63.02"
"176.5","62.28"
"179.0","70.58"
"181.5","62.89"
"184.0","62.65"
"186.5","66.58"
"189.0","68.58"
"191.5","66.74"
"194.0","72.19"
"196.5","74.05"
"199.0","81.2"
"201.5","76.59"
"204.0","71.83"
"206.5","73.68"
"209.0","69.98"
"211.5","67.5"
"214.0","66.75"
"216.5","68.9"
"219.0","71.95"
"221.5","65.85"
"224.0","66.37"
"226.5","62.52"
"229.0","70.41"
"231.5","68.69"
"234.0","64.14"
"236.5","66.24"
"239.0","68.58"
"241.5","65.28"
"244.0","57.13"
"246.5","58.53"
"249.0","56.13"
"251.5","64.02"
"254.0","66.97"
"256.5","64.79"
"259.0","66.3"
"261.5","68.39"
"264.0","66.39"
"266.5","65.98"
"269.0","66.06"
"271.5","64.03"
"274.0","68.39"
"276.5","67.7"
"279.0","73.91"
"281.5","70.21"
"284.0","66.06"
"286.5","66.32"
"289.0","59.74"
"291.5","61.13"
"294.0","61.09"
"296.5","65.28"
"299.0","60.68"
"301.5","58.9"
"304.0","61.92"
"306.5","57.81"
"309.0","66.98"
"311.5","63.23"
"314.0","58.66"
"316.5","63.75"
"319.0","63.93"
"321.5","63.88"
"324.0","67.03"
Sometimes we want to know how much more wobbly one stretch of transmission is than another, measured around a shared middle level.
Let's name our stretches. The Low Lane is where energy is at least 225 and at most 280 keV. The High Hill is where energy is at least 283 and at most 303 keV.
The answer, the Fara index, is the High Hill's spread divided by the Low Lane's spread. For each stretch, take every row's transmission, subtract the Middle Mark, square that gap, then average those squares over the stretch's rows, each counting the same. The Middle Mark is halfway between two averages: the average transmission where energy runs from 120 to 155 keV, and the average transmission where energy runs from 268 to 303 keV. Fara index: 1.3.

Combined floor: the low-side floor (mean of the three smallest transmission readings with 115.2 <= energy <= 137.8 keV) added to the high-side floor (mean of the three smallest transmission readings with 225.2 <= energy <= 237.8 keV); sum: 128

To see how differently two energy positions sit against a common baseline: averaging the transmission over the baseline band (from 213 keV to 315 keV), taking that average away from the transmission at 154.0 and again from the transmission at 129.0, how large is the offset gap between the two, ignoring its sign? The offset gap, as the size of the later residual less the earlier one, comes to 0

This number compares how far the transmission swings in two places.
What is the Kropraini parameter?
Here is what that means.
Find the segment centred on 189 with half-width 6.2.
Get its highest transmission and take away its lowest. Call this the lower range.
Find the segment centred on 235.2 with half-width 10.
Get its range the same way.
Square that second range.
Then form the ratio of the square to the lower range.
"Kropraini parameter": 18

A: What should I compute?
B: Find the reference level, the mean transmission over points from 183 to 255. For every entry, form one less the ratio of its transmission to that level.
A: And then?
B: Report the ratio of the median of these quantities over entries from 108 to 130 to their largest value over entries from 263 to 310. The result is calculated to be 0.18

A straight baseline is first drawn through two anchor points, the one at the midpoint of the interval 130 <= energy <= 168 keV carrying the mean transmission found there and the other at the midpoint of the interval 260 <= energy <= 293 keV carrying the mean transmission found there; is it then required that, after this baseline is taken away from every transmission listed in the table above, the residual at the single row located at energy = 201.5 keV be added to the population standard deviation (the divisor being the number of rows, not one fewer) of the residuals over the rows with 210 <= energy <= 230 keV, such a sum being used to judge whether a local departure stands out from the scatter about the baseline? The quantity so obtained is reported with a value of 12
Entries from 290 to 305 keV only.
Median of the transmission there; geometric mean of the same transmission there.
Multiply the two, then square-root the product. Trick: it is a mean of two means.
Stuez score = 61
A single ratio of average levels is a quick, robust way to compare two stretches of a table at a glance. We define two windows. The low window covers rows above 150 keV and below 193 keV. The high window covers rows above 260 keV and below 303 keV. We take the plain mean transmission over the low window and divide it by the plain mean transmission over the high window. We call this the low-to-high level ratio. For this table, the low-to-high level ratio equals 1.04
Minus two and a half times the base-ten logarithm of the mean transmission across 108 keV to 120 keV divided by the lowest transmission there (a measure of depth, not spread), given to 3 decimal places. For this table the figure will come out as -0.065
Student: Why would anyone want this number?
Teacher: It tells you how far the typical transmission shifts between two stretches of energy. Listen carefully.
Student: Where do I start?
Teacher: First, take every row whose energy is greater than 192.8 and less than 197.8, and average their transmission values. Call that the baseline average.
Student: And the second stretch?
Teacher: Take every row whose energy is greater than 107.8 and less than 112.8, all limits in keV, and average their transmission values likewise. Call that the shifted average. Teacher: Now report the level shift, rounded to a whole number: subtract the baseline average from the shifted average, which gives -9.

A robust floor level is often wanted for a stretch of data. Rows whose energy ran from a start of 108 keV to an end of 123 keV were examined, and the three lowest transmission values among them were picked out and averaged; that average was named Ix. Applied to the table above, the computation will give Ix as 63.2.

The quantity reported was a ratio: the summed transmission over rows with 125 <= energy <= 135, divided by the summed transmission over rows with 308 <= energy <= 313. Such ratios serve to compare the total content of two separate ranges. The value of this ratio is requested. 2.2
